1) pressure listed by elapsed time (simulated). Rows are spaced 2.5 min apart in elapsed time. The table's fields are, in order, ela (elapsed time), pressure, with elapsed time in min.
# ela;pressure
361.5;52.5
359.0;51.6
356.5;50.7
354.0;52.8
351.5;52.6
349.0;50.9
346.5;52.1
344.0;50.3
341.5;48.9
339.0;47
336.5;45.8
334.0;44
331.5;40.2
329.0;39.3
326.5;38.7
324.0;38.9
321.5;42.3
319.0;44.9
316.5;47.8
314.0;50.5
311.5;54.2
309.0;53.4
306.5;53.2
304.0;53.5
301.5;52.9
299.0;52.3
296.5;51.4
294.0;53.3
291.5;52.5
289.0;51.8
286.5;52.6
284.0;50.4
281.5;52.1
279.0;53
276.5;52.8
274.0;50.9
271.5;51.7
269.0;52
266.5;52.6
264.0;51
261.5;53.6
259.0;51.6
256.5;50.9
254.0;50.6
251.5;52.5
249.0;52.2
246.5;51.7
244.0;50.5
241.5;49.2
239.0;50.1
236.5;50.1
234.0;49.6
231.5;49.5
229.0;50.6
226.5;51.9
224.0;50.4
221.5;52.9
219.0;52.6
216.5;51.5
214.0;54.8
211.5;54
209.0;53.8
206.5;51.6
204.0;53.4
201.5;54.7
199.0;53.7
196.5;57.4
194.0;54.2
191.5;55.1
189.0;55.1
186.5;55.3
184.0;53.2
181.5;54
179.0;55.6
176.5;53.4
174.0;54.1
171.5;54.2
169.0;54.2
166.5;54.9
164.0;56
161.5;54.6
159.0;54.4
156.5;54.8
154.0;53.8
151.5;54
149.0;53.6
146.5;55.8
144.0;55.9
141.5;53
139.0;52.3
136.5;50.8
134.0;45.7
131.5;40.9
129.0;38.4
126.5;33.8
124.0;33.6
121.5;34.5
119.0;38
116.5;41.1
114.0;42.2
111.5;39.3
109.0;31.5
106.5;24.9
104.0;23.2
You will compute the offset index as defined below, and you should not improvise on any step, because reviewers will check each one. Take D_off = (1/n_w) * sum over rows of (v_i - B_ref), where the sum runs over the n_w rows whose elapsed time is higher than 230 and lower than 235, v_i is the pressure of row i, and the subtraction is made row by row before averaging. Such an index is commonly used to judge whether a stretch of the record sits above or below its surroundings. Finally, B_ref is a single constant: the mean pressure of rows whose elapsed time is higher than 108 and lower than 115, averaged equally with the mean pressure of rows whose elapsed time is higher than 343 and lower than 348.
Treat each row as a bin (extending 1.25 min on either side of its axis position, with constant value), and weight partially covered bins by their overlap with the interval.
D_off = 5.1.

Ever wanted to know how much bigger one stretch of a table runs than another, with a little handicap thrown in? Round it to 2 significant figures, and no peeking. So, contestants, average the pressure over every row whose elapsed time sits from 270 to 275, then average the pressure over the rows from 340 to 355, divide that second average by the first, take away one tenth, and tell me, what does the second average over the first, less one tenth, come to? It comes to 0.90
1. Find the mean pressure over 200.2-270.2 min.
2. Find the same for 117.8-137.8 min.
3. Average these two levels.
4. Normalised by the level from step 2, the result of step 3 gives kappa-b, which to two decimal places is 1.16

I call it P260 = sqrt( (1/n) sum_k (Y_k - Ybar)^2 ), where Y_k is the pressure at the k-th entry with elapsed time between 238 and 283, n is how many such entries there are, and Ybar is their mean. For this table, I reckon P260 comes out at 1.1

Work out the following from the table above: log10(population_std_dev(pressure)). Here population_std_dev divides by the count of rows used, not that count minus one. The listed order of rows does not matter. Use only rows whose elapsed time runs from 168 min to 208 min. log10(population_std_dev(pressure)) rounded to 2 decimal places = 0.09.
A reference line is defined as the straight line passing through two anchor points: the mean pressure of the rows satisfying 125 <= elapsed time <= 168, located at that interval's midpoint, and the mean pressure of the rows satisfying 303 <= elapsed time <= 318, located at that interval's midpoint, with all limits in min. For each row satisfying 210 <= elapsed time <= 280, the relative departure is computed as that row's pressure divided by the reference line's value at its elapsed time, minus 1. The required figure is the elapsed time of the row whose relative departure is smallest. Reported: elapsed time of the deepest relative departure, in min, 241.5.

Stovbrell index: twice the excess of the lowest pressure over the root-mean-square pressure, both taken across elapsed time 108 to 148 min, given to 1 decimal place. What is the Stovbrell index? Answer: -24.3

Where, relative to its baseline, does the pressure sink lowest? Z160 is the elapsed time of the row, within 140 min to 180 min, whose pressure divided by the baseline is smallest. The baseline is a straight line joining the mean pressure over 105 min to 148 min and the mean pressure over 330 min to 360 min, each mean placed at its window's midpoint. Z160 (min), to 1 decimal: 176.5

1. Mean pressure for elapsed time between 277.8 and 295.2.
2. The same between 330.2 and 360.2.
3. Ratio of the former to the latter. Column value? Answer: 1.07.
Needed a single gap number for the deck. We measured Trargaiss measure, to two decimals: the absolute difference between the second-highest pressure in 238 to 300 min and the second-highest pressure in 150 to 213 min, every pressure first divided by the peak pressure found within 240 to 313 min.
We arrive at 0.05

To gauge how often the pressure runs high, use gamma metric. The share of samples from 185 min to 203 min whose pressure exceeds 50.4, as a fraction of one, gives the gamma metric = 1.00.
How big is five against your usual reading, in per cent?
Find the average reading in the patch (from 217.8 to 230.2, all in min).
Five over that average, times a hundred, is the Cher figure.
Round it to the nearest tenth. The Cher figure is 9.7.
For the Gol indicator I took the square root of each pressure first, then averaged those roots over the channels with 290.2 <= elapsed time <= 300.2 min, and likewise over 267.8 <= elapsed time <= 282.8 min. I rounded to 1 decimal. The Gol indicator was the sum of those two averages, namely 14.5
